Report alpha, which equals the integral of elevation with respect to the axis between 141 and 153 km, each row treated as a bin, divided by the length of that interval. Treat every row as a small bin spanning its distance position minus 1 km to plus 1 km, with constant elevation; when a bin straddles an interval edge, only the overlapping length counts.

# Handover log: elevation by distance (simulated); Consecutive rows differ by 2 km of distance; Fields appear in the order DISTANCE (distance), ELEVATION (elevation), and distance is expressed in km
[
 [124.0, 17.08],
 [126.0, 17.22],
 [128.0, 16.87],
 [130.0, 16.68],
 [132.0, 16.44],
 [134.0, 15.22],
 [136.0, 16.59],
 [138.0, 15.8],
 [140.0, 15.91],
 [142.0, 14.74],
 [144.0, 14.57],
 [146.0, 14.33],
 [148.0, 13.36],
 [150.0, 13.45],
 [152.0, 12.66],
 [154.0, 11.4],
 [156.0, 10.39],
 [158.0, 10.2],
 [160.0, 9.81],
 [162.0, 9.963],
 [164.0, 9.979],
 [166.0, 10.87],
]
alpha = 13.9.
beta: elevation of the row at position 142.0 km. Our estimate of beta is 14.74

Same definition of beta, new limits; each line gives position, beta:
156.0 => 10.39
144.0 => 14.57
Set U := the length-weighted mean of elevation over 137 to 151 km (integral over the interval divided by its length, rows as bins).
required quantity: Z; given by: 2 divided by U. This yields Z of 0.14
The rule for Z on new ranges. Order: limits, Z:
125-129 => 0.12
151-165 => 0.19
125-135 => 0.12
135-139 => 0.12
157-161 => 0.20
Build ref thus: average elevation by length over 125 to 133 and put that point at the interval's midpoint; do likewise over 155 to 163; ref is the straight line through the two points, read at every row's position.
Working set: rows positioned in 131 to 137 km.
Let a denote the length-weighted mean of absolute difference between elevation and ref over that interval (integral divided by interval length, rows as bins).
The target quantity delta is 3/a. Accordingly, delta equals 4.2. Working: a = 0.7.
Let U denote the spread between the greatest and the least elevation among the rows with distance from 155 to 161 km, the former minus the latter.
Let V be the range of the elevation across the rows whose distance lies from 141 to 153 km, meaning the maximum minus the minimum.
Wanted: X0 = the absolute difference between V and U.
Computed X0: 1.5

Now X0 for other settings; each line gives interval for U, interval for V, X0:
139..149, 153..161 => 1.0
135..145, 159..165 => 1.9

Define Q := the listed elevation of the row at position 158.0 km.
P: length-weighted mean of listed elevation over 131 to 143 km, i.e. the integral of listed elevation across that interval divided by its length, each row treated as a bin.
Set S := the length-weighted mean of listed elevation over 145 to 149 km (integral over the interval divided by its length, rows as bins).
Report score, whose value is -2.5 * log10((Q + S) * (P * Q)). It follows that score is -9.0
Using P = 15.8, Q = 10.2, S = 14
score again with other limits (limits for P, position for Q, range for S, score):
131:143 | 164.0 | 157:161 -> -8.7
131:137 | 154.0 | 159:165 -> -9.0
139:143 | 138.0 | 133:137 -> -9.7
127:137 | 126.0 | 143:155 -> -9.8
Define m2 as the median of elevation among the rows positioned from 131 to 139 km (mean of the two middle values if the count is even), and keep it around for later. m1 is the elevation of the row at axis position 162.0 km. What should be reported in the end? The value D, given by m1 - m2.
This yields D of -6.2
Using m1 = 9.963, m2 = 16.1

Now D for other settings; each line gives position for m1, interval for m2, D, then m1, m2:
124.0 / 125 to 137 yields 0.4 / 17.08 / 16.6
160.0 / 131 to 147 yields -5.7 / 9.81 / 15.5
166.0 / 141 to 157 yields -2.5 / 10.87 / 13.4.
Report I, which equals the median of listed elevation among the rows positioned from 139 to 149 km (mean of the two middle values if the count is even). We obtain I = 14.6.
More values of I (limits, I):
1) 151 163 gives 10.3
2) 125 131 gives 16.9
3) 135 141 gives 15.9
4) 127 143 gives 16.2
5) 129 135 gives 16.4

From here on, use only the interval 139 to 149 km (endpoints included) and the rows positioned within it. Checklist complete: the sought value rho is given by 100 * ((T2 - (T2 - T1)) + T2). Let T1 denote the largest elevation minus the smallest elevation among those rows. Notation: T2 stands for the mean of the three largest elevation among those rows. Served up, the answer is 1762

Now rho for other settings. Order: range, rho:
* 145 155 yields 1664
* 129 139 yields 1803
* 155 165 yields 1077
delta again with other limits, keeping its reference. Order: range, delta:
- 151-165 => 6.4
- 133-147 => 2.7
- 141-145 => 3.0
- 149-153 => 2.6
